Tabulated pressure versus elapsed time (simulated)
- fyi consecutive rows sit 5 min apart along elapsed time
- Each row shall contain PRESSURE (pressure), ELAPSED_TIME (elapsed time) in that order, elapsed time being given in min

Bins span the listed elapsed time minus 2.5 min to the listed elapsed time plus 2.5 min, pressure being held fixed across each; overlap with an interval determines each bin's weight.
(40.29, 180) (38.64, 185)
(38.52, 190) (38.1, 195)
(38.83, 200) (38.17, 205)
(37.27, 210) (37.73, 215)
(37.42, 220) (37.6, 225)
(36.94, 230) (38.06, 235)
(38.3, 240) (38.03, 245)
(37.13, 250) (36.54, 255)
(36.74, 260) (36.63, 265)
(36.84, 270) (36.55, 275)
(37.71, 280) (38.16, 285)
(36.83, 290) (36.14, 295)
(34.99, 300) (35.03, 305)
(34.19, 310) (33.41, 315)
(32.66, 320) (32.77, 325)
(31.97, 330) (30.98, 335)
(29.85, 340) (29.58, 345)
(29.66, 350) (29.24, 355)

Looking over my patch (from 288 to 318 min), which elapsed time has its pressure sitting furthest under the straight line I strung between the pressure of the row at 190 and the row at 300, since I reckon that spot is 315 min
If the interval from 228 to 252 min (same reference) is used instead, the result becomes 230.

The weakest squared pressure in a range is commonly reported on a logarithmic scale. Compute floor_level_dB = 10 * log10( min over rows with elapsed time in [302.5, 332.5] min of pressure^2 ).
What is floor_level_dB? 30.1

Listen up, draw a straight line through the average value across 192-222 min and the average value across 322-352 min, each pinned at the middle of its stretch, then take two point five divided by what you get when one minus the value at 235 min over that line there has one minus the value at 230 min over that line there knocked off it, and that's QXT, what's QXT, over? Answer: -65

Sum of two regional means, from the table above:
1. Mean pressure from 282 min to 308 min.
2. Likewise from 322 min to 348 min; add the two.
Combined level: 67.3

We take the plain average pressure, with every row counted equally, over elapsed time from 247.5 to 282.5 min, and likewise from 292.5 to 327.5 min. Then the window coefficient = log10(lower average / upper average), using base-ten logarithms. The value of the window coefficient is 0.033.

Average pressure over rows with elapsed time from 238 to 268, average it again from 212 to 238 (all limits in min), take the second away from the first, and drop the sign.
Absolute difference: 0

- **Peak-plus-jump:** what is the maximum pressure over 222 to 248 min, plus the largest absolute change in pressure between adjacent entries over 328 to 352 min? 39.4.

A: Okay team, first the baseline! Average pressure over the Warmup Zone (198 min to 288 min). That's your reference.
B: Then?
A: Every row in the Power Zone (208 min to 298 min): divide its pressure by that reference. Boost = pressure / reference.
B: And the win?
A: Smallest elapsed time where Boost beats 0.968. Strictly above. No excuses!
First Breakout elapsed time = 210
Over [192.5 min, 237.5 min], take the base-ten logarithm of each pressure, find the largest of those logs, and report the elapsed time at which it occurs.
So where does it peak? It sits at 200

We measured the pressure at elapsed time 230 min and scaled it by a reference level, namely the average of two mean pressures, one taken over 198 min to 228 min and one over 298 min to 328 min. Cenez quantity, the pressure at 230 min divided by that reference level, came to 1.03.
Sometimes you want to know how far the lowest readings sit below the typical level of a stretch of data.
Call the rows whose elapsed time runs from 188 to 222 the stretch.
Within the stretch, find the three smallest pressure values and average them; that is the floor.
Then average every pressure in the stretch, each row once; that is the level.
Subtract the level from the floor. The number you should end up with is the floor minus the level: -0.53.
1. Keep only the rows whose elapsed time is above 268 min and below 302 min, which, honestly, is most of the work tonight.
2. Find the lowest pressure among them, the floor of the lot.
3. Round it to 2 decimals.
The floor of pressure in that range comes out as 34.99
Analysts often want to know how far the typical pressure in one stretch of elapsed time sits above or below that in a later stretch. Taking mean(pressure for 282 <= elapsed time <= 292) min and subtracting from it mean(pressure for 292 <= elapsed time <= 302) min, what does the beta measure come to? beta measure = 1.9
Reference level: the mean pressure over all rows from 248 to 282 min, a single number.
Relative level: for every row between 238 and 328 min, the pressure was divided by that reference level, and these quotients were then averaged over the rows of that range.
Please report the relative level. 0.98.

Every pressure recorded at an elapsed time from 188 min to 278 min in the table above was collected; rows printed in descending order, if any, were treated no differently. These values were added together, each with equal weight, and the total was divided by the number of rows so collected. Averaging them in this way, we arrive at 37.5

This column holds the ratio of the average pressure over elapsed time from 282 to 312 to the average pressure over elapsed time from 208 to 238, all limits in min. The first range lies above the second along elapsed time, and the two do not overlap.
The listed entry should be 0.96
